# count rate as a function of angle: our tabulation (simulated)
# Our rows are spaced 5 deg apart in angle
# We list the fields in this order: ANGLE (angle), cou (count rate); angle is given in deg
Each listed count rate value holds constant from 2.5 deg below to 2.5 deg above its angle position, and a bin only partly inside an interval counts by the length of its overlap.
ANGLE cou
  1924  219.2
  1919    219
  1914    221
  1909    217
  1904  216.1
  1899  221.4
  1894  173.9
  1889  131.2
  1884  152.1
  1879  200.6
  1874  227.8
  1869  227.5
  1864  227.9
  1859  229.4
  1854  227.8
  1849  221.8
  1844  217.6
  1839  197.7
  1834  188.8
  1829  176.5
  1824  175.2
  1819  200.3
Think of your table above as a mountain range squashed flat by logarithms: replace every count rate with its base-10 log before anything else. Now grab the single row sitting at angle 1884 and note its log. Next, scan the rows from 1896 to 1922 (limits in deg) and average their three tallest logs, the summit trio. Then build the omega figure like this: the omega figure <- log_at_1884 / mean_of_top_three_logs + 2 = 2.93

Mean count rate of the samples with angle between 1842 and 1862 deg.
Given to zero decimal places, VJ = 224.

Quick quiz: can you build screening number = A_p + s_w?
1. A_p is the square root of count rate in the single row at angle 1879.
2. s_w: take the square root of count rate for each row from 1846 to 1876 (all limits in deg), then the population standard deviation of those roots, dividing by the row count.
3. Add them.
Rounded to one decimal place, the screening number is 14.2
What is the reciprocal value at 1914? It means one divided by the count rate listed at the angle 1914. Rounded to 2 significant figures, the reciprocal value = 0.0045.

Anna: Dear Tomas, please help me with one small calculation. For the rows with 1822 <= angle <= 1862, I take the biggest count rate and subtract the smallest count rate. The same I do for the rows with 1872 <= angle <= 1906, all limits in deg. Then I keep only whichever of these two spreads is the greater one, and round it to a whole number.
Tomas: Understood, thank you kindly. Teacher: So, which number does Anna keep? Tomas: 97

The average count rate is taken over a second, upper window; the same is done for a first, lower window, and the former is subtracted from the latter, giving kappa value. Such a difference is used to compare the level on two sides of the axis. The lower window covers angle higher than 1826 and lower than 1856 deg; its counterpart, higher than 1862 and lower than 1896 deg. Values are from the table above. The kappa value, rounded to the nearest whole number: 13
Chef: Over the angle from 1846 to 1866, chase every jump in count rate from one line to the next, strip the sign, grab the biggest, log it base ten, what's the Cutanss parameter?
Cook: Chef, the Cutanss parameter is 0.8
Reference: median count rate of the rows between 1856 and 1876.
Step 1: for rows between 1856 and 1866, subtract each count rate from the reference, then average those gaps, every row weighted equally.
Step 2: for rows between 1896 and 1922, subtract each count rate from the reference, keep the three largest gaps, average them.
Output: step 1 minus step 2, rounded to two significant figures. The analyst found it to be -11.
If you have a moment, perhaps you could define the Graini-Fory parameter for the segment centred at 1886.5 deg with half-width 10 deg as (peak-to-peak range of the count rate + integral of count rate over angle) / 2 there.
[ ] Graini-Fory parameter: 1679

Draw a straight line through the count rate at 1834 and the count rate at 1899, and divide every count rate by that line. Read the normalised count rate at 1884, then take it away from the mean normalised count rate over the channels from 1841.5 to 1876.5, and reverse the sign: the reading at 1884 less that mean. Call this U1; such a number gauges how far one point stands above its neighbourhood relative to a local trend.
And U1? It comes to -0.4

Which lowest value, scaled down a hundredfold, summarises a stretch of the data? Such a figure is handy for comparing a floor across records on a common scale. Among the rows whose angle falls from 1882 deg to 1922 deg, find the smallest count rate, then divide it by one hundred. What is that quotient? 1.3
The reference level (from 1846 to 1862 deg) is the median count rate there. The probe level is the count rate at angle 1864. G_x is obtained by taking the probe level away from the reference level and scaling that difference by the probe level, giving 0.000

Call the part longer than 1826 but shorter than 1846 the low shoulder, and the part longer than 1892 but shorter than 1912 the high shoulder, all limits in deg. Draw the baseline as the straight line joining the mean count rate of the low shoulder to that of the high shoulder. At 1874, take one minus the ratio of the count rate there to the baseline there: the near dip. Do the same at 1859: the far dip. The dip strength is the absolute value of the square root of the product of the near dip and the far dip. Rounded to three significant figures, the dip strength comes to 0.139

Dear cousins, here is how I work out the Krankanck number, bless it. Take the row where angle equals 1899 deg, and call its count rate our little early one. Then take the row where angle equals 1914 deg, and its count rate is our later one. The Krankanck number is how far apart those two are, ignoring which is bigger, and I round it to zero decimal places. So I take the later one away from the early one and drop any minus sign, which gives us 0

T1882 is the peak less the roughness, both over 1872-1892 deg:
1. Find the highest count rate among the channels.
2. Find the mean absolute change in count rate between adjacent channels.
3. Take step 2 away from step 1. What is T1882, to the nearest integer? 196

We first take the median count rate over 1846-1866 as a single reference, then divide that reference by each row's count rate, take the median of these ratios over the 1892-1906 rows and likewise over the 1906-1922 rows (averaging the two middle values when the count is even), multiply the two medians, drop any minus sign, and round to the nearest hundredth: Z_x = 1.10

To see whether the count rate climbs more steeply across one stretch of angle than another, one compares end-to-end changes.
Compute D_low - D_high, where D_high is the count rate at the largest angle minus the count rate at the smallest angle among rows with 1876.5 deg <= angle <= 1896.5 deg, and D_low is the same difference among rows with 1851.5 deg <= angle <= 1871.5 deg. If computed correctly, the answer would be 26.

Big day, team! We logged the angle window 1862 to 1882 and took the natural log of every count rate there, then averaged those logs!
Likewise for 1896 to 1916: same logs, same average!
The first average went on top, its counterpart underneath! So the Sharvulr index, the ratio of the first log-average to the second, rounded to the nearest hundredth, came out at 1.00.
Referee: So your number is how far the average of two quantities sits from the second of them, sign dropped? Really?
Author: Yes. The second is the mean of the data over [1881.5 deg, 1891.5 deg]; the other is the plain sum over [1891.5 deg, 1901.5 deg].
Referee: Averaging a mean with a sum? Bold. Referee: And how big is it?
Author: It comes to 127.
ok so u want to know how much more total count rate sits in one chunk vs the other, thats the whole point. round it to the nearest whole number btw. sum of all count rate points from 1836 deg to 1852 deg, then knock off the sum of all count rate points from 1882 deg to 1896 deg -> 180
